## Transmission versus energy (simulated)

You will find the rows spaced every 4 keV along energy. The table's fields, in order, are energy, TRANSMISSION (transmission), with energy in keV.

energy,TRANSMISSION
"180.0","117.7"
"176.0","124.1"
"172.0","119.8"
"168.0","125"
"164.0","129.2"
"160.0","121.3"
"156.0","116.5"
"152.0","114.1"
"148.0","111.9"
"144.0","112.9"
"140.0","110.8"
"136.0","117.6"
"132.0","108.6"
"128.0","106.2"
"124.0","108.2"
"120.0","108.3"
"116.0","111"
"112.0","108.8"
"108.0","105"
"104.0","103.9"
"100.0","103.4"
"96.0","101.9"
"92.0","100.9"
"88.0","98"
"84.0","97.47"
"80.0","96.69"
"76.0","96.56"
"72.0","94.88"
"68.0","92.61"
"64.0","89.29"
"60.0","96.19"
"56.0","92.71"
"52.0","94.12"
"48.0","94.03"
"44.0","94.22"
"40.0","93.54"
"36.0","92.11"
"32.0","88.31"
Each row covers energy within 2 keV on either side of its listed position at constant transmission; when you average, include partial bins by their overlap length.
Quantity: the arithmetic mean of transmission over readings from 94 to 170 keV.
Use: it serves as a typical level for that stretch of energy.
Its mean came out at 112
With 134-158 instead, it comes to 114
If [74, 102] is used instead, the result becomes 99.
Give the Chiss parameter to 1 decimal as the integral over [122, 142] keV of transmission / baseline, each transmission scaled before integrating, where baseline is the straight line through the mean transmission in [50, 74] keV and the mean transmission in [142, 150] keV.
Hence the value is 20.2 keV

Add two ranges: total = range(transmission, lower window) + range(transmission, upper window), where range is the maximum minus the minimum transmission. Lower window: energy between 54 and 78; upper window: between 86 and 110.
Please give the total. 14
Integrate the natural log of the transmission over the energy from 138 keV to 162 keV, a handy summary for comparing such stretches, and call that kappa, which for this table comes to 113.8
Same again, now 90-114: 111.5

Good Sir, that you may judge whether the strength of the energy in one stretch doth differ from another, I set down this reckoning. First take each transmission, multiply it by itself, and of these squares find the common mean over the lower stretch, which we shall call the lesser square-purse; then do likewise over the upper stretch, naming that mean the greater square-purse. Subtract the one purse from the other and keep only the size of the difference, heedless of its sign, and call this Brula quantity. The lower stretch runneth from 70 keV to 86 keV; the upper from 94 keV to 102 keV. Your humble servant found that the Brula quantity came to 1244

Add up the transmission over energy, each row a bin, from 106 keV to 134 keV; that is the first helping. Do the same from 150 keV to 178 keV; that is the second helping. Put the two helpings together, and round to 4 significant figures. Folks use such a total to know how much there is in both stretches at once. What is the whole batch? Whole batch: 6424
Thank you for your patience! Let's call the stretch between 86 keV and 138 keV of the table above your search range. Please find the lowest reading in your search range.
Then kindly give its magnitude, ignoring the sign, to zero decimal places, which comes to 98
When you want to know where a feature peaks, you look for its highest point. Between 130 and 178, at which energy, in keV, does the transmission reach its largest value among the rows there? 164.0 keV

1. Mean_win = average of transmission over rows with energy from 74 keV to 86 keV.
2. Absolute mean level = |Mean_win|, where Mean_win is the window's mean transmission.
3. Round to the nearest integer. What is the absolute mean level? 97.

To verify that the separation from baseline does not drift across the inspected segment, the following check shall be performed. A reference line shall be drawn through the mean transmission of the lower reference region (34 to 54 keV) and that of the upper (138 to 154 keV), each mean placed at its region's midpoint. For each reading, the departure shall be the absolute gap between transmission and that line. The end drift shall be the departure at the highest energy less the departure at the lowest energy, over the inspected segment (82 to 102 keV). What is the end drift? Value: -3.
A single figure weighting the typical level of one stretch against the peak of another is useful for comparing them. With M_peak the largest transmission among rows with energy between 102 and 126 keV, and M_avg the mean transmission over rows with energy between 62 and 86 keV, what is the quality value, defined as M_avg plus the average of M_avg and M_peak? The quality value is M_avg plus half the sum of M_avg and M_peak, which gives 197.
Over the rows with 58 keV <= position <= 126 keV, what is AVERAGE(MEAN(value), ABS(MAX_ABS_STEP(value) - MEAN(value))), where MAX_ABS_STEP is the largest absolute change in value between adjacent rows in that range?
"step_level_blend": 97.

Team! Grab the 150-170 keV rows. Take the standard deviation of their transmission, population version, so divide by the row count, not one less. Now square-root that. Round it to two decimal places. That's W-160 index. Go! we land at 2.34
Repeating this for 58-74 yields 1.62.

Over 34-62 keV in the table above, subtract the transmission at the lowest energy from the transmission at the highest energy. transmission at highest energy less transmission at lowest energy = 4.1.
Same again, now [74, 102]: 6.8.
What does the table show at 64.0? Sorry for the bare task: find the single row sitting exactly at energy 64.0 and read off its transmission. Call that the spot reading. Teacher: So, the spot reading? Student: 89.29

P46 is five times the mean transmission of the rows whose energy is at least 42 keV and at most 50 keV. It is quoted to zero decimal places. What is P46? 471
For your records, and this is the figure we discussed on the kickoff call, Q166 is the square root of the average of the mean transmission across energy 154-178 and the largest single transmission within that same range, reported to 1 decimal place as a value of 11.2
